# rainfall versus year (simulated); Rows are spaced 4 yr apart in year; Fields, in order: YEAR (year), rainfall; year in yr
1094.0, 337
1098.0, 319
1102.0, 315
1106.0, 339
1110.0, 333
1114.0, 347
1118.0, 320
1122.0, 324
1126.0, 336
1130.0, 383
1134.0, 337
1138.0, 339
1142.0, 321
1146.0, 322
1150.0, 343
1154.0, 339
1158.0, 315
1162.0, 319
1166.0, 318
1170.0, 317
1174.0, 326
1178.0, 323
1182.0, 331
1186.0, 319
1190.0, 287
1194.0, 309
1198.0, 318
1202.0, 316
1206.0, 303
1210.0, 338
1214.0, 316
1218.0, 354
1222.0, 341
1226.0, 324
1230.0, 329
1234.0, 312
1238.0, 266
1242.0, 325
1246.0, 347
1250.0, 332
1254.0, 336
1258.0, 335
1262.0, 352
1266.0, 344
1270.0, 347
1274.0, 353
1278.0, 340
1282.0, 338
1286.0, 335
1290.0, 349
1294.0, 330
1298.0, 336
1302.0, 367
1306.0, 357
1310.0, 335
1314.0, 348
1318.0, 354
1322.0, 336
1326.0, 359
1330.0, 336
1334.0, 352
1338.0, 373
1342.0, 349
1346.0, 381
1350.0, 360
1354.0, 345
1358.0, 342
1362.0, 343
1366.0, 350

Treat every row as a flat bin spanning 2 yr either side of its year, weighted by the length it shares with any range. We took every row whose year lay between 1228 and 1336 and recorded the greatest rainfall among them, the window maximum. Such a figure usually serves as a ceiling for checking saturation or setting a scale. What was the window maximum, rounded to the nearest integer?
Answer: 367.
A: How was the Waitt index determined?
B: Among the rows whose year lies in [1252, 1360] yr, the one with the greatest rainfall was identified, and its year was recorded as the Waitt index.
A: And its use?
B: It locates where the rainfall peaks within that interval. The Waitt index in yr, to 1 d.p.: 1346.0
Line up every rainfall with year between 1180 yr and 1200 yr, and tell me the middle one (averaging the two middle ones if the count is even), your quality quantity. 318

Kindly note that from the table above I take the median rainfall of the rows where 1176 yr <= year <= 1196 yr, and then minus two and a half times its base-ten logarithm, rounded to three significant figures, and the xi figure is -6.26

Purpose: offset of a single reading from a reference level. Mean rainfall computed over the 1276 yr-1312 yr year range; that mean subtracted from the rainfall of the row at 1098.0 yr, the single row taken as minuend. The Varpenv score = -24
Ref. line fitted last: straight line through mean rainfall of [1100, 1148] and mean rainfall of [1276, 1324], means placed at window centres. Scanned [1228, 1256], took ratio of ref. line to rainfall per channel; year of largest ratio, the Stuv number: 1238.0 yr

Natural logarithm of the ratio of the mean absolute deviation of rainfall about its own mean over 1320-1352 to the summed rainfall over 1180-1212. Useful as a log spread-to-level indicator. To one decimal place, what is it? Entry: -5.3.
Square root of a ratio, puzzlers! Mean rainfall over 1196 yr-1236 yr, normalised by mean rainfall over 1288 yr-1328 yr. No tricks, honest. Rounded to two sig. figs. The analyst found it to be 0.97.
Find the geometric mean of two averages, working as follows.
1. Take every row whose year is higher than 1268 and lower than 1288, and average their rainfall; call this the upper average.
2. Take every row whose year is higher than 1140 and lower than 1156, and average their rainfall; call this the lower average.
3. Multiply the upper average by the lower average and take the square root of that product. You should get 337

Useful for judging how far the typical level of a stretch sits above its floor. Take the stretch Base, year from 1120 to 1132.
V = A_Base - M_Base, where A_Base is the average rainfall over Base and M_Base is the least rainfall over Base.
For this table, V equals 24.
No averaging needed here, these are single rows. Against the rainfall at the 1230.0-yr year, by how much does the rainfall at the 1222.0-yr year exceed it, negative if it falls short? 12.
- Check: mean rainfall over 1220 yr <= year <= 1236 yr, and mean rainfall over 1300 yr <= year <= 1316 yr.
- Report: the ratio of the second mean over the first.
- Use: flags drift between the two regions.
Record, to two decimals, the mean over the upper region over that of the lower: 1.08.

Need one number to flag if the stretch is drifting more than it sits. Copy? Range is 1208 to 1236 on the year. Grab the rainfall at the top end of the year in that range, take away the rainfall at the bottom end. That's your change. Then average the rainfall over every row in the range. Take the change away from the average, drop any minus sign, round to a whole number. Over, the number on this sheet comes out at 357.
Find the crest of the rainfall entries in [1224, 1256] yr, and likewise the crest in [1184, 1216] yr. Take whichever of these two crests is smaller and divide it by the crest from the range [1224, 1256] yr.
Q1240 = 0.97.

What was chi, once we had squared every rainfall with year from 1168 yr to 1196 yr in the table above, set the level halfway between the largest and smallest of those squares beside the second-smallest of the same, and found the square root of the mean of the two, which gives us 309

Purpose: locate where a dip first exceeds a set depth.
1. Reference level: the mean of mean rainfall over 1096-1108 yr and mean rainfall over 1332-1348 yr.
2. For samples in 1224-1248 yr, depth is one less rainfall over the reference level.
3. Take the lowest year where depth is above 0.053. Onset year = 1226.0 yr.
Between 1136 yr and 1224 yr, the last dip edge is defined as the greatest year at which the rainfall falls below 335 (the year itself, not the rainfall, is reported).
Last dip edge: 1214.0 yr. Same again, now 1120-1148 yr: 1146.0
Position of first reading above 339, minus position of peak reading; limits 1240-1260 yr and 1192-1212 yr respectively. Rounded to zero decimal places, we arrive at 36 yr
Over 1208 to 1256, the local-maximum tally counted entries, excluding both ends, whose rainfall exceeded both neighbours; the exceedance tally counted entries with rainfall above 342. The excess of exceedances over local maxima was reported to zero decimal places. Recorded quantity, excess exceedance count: -1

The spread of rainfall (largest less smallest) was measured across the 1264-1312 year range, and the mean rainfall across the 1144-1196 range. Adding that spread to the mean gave 358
